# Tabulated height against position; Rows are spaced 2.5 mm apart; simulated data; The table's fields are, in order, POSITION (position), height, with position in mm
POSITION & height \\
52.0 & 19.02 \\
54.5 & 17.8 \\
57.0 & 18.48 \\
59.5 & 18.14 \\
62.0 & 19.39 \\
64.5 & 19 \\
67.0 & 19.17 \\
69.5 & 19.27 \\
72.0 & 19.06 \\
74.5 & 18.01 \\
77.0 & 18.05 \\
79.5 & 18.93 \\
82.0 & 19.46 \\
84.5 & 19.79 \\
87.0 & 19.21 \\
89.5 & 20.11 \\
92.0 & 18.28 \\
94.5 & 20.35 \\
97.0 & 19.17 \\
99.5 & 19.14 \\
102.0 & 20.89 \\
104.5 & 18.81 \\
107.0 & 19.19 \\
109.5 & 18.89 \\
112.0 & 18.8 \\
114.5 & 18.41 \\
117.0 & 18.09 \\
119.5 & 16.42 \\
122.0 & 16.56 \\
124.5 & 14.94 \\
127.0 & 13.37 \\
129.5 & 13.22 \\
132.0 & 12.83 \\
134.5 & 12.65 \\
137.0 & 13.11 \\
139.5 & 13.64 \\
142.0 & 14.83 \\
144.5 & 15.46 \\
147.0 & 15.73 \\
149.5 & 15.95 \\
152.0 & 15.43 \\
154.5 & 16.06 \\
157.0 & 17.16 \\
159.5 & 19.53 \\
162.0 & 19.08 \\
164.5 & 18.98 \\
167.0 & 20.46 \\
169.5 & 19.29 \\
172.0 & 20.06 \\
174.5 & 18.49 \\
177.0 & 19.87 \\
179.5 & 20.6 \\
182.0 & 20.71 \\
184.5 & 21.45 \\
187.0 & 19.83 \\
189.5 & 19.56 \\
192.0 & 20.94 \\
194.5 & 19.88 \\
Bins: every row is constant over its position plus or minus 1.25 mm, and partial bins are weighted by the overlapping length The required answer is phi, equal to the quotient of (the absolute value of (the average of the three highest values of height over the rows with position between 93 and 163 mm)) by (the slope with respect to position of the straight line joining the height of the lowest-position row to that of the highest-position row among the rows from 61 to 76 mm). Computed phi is -183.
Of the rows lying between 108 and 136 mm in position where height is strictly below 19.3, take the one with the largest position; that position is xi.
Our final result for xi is 134.5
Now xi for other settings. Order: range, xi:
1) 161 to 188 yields 174.5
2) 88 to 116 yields 114.5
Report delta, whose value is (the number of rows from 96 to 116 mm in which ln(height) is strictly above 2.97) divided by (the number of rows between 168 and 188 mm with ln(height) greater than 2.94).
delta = 0.14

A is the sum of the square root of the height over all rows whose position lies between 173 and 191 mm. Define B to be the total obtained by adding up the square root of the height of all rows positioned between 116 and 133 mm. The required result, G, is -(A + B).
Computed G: -58.5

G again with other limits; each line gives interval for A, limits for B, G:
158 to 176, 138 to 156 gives -58.2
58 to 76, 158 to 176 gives -61.2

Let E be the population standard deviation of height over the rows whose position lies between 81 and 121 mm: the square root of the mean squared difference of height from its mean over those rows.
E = 1.0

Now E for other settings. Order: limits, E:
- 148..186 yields 1.8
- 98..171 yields 2.5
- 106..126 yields 1.4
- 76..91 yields 0.7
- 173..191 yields 0.9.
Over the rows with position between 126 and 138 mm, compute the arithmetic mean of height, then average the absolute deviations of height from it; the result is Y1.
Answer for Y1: 0.24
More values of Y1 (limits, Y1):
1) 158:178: 0.51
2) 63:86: 0.43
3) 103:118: 0.30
